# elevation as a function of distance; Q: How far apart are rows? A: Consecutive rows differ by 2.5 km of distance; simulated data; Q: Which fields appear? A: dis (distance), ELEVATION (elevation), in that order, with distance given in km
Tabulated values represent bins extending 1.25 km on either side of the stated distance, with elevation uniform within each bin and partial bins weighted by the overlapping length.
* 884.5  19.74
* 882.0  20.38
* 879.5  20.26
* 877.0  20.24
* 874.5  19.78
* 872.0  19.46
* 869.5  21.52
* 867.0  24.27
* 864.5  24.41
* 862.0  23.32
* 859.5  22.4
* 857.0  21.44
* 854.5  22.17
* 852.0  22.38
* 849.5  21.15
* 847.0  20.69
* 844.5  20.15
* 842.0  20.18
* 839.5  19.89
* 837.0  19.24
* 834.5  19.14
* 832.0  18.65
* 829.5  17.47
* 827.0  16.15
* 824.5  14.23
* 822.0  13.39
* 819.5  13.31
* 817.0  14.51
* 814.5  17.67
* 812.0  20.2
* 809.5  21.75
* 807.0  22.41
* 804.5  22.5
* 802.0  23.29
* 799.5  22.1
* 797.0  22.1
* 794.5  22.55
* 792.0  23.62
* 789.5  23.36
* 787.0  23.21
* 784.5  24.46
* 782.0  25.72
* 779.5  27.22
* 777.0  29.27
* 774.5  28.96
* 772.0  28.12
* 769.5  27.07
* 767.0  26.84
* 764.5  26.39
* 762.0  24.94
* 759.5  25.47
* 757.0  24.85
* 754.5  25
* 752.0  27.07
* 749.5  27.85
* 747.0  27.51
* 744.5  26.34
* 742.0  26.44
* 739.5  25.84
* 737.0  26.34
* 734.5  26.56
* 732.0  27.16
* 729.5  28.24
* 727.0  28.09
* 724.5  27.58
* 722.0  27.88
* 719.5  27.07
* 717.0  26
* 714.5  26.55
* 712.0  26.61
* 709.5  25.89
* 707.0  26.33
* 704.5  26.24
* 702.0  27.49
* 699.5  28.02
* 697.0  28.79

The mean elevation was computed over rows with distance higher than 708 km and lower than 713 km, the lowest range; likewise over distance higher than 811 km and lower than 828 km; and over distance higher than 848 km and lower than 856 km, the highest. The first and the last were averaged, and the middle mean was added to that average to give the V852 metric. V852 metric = 40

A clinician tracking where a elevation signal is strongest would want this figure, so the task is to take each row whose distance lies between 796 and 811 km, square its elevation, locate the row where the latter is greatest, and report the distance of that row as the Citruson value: 802.0 km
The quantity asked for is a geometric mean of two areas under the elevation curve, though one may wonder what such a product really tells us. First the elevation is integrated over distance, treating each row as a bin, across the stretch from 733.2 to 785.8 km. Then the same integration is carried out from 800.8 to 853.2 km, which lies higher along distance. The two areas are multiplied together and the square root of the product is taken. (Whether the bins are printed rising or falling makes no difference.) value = 1179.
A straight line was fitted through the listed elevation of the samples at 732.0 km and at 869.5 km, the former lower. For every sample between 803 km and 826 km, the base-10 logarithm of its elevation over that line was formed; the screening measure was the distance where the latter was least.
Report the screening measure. 819.5 km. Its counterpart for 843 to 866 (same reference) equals 844.5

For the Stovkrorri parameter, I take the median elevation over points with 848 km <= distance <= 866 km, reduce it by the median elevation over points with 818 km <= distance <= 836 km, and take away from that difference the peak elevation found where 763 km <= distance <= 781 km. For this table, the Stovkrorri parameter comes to -23.0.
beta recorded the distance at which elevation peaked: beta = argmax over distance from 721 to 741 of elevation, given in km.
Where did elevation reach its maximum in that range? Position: 729.5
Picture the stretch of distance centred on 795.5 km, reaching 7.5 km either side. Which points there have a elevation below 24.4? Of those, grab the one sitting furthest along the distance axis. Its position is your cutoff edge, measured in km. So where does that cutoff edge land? 802.0 km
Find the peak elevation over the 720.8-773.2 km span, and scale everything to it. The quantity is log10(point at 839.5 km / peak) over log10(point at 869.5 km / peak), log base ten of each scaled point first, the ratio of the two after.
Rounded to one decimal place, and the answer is 1.3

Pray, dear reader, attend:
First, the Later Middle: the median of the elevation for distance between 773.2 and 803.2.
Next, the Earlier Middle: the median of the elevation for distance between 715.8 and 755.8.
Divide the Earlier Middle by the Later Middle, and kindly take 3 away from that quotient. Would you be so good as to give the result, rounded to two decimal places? -1.85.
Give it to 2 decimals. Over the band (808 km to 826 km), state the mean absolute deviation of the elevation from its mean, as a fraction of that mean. 0.18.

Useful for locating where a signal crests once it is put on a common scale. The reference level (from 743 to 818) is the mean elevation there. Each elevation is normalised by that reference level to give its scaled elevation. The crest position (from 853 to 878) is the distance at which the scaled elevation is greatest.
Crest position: 864.5 km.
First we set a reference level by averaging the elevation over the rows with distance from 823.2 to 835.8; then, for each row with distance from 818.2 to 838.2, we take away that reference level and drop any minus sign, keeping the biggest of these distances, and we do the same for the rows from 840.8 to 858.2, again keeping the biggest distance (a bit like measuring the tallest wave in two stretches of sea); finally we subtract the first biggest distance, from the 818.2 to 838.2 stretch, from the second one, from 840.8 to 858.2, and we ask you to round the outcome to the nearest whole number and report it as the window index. 1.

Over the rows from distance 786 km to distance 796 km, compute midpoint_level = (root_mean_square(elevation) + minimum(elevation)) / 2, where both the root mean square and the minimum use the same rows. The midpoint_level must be 23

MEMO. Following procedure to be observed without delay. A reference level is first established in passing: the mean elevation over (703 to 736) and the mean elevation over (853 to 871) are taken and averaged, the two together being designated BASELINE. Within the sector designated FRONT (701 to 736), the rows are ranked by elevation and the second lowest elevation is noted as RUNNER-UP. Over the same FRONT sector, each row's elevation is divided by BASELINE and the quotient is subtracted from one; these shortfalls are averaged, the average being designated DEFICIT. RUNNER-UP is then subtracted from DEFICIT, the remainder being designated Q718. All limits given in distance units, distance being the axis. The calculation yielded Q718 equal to -26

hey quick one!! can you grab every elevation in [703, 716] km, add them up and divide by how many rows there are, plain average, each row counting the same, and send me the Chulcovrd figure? 26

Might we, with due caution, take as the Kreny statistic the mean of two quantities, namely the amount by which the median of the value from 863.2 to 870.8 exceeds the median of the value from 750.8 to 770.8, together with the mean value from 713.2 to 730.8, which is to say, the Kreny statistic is 12.8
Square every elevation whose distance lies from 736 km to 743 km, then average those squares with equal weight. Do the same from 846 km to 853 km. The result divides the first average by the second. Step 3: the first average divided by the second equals 1.5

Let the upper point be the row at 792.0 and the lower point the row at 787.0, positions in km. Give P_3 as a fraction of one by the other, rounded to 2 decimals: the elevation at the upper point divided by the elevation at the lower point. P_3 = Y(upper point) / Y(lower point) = 1.02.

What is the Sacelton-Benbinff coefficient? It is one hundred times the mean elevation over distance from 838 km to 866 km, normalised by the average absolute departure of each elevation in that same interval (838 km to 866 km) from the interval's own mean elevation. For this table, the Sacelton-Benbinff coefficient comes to 1856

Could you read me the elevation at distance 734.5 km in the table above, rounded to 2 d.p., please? 26.56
